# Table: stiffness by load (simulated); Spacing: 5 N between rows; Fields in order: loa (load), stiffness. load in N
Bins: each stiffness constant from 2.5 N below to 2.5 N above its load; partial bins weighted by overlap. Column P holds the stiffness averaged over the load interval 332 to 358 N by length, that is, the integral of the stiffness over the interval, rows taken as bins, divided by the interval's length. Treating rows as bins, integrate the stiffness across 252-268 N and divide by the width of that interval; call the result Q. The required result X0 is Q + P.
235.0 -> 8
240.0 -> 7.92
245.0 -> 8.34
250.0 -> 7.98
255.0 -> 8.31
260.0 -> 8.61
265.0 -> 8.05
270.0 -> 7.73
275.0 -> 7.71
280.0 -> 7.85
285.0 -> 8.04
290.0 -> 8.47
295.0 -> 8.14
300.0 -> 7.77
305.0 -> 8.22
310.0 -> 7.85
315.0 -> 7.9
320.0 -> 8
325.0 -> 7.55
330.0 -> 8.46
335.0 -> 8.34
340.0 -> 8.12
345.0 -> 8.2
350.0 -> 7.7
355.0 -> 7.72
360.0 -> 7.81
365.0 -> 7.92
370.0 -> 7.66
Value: 16.3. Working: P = 8.02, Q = 8.29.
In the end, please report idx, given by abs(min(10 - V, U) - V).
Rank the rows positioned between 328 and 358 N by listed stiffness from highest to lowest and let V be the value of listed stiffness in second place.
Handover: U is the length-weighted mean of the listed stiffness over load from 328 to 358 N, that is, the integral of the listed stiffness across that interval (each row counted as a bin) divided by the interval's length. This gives 6.68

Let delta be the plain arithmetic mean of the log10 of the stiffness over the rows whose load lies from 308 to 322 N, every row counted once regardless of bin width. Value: 0.899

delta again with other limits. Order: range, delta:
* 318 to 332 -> 0.903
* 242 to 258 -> 0.914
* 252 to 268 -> 0.920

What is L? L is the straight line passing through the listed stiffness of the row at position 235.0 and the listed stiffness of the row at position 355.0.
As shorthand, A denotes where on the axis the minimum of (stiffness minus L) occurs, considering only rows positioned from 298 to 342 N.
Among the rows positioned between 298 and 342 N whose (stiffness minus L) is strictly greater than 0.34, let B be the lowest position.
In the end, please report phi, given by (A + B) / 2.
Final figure 315.0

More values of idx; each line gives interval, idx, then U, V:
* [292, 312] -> 6.28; 8.01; 8.14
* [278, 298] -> 6.28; 8.12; 8.14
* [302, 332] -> 6.44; 7.99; 8.22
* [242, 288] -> 6.68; 8.07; 8.34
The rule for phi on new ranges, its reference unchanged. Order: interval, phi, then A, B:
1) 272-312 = 282.5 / 275.0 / 290.0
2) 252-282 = 265.0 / 275.0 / 255.0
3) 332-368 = 342.5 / 350.0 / 335.0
